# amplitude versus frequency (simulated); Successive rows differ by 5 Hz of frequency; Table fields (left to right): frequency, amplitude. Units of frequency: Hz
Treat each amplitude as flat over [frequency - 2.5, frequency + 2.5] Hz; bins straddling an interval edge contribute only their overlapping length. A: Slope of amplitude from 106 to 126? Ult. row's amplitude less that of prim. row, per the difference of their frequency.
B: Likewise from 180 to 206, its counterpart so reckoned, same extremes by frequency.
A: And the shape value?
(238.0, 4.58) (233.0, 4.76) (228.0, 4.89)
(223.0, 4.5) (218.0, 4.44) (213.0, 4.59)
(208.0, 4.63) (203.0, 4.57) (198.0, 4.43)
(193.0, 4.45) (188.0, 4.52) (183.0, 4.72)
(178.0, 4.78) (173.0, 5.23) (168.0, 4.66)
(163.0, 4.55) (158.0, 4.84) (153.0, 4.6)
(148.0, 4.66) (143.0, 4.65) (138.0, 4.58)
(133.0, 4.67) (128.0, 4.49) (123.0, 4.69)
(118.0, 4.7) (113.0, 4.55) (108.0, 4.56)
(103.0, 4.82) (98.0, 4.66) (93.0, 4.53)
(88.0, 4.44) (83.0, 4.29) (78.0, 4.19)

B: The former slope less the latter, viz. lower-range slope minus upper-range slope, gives 0.016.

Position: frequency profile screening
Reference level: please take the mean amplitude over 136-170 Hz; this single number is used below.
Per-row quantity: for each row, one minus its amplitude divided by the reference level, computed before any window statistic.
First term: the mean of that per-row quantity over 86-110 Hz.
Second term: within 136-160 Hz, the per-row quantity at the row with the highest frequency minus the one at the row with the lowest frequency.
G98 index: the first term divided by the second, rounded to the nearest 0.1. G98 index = -0.2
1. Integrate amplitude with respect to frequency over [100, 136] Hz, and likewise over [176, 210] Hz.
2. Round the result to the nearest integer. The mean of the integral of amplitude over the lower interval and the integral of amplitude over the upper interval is 161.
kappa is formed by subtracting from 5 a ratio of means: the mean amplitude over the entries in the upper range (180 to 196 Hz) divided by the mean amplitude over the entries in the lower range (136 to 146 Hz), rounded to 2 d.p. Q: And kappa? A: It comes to 4.01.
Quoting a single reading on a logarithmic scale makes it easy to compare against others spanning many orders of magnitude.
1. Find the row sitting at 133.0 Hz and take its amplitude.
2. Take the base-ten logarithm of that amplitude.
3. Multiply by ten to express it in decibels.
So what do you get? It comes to 6.69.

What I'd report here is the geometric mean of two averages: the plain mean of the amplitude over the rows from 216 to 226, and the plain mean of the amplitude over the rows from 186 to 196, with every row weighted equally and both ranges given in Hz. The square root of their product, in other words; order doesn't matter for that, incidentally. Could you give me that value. 4.5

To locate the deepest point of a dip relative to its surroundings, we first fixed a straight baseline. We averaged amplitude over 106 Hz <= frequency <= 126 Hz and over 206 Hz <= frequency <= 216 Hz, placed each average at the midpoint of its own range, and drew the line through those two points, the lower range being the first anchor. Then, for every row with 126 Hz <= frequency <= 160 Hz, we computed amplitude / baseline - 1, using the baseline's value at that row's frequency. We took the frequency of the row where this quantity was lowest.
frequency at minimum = 128.0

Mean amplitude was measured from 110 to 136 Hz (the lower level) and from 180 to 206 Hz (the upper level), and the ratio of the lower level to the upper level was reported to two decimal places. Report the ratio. 1.02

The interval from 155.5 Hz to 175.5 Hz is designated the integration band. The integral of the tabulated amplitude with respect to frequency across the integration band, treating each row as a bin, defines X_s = 96.4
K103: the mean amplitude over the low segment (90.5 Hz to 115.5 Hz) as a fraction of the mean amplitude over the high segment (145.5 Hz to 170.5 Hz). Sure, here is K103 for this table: 0.992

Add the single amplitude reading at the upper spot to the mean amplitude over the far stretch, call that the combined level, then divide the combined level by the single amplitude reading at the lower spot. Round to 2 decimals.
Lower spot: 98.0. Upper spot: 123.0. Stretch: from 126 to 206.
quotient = 2.00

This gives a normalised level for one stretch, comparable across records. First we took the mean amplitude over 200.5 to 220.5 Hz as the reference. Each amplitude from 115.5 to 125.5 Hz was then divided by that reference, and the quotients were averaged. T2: 1.03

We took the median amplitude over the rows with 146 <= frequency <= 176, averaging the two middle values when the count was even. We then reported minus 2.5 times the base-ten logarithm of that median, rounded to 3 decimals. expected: -1.671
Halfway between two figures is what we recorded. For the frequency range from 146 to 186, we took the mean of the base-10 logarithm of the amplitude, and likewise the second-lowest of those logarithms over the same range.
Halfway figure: 0.670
